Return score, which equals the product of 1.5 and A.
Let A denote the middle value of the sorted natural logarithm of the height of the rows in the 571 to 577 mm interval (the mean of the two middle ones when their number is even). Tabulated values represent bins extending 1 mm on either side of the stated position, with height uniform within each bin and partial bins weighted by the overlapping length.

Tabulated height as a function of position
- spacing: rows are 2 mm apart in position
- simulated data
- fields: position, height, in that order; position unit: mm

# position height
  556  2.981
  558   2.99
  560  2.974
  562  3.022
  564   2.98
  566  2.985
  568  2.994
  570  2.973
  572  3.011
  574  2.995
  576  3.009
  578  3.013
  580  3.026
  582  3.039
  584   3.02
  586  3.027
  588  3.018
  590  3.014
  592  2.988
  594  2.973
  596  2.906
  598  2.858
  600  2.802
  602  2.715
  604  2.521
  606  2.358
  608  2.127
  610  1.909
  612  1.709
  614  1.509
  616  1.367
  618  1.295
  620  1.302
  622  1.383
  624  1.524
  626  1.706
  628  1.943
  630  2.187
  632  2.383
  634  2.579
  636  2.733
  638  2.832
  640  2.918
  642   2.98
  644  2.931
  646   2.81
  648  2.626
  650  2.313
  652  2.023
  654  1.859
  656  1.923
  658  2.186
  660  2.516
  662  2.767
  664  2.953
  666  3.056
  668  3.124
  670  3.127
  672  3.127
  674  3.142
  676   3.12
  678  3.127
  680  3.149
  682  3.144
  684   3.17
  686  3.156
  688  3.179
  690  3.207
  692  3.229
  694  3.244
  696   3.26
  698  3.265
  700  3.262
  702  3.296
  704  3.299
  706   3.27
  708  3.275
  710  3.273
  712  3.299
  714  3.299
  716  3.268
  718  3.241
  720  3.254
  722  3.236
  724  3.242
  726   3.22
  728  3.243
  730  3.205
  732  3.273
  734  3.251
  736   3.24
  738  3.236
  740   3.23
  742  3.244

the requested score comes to 1.65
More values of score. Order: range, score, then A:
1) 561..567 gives 1.64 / 1.09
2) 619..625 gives 0.49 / 0.32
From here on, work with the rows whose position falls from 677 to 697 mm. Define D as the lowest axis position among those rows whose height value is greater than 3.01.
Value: 678 mm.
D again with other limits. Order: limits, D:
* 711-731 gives 712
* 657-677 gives 666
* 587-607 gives 588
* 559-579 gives 562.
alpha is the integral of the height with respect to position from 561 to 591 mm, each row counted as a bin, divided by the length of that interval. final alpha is 3.0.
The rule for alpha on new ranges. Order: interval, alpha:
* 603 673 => 2.3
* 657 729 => 3.1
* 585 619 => 2.4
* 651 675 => 2.7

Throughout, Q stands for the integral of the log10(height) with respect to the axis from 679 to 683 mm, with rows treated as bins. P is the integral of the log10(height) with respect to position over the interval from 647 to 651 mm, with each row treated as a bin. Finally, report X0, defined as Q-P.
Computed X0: 0.4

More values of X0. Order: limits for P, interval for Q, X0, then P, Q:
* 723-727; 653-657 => -0.9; 2.04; 1.11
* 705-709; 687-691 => 0.0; 2.06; 2.02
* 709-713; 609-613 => -1.0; 2.07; 1.03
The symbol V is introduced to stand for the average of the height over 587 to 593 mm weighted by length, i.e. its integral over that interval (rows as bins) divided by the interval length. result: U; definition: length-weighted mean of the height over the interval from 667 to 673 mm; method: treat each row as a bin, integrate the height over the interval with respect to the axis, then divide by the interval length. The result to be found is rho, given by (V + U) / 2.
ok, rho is 3.07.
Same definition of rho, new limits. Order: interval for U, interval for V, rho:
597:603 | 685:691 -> 2.99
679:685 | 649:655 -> 2.61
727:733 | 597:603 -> 3.02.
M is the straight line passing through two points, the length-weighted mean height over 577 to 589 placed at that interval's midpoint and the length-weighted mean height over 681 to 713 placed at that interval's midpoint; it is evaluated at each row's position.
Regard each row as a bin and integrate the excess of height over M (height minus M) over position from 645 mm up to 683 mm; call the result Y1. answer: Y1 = -16.5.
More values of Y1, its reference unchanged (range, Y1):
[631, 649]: -6.8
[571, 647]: -44.7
